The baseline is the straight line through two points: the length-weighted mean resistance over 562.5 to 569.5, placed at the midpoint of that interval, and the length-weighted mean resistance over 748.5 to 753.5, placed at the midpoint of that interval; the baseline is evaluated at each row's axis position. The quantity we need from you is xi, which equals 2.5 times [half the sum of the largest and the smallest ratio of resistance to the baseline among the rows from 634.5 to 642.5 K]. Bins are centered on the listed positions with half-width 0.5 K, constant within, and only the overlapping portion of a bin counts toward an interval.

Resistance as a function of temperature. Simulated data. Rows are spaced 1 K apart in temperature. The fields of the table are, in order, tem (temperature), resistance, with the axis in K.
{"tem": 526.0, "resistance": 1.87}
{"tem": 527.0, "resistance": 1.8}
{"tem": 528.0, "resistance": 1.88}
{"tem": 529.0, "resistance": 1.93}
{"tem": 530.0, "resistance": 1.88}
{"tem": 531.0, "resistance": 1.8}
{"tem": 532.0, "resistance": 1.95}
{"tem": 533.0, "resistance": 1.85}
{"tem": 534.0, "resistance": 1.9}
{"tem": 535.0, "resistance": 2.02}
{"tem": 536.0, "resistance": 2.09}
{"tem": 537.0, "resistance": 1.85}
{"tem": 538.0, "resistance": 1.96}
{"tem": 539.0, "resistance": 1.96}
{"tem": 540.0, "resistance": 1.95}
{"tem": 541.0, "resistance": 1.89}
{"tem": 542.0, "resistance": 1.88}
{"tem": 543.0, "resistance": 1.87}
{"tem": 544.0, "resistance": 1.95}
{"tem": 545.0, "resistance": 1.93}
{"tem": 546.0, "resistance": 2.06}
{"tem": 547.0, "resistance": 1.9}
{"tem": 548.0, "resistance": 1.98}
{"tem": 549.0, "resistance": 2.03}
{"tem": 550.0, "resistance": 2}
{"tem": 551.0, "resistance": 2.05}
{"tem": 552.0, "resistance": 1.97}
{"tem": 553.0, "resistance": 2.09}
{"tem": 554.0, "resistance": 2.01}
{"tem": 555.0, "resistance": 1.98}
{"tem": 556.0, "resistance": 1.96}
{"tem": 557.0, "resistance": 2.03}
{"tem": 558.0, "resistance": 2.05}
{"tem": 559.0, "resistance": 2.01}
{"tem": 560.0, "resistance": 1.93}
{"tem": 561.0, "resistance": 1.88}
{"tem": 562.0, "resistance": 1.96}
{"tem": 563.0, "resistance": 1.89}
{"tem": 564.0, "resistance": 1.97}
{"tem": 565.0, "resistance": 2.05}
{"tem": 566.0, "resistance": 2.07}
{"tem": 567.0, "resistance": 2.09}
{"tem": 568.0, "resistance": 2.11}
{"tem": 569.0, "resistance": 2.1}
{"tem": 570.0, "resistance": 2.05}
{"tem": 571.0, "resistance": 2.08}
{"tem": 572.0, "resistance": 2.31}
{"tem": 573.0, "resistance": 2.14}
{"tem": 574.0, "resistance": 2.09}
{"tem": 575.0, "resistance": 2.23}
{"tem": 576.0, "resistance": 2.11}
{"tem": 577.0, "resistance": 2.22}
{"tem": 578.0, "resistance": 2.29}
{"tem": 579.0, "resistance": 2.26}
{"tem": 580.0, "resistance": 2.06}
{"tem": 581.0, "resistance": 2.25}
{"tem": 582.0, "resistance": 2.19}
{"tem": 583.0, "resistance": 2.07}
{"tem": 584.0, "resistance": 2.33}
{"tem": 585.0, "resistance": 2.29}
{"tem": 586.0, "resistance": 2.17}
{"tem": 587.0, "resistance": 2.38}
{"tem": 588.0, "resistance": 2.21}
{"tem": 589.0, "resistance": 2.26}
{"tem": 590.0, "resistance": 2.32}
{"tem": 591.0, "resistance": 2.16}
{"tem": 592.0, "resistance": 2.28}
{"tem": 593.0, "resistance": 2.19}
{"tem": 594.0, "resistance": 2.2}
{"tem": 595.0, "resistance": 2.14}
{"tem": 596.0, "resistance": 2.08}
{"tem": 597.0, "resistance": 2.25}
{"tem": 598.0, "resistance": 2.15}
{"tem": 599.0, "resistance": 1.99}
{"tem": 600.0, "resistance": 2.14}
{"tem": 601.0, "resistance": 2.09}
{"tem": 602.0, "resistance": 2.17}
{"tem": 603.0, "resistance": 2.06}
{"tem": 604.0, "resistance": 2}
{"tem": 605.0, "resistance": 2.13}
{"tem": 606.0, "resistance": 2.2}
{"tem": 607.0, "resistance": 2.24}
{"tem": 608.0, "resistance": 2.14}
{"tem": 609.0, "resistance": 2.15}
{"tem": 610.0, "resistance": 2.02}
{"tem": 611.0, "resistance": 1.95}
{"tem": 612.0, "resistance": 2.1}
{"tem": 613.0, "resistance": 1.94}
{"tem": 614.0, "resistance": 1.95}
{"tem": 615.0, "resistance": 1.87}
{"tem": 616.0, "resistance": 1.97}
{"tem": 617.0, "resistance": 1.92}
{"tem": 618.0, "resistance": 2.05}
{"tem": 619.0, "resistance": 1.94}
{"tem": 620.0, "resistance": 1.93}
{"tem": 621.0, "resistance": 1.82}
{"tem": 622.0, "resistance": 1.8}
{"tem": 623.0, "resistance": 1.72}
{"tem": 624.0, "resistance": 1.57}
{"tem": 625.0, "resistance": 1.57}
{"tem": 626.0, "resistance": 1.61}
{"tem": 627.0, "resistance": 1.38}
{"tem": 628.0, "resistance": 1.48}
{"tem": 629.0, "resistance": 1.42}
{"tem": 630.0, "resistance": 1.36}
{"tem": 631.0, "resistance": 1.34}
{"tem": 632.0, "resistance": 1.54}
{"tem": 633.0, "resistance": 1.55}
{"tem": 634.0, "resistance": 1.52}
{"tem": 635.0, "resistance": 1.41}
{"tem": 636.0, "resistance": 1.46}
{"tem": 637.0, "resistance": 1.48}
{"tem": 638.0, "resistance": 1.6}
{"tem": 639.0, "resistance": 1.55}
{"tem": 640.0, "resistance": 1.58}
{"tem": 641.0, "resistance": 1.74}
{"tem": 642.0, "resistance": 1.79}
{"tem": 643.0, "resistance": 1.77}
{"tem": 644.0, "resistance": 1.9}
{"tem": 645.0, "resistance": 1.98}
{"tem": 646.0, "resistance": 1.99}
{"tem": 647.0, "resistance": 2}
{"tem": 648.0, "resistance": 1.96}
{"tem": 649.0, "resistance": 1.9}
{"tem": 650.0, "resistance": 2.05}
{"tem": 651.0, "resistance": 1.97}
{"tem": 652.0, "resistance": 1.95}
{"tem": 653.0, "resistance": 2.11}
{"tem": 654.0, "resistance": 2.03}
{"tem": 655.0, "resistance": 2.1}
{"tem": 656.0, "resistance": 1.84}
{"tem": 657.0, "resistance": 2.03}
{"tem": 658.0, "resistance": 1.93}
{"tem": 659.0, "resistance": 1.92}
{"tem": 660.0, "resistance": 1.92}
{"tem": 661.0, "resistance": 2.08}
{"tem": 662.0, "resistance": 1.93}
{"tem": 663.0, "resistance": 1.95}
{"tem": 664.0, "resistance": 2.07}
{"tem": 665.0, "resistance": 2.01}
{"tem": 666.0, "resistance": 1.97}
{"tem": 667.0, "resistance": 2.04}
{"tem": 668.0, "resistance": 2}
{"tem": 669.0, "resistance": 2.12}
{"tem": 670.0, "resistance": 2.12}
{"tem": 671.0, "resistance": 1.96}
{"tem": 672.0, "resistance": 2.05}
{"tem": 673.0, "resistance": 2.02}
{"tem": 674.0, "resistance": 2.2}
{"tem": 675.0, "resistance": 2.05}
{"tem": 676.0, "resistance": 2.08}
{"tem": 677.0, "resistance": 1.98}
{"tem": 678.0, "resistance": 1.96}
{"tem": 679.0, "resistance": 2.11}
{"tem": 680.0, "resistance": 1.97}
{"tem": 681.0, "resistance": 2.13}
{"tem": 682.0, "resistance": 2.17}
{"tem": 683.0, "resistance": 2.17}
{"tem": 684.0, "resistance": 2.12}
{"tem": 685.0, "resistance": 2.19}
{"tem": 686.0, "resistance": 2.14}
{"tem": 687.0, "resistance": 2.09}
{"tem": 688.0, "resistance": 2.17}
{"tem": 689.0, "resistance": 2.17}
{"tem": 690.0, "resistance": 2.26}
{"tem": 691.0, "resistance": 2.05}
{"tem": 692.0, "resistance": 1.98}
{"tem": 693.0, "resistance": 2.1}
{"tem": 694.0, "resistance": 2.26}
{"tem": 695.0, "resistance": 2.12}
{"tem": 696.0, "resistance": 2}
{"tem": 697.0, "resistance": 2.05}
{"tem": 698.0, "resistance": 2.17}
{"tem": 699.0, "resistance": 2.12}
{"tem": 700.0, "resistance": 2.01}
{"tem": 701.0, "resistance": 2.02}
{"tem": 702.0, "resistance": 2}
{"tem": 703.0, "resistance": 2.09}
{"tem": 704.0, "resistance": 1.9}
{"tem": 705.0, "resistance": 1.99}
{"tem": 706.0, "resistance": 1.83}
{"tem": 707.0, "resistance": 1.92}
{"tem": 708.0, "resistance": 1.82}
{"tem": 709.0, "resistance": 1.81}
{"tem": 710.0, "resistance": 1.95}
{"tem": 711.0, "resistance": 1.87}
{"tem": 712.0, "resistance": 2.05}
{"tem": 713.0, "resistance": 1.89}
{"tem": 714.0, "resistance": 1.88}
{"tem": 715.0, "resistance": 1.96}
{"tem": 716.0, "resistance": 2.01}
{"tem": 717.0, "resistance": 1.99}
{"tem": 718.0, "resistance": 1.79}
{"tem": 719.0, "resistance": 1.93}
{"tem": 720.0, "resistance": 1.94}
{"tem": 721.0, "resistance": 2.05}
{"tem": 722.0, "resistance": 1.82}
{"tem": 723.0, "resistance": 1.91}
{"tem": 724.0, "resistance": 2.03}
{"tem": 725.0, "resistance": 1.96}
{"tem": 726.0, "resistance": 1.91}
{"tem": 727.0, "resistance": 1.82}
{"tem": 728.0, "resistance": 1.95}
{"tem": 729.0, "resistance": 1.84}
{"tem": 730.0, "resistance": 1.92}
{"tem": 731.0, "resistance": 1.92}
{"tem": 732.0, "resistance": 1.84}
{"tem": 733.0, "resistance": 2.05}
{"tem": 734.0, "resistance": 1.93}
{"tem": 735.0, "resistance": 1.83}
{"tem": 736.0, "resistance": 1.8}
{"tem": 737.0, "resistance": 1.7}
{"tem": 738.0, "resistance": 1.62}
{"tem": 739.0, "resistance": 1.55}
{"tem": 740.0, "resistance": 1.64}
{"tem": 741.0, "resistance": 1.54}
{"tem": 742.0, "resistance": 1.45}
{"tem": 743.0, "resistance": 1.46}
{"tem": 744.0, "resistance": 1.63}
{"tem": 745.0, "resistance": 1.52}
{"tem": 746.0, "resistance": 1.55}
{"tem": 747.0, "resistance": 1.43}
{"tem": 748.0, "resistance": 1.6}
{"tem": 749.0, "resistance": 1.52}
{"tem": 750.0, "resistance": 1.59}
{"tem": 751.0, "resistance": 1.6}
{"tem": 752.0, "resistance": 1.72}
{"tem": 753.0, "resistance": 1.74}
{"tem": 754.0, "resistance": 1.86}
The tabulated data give 2.1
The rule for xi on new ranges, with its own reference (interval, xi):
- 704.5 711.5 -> 2.7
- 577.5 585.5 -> 2.7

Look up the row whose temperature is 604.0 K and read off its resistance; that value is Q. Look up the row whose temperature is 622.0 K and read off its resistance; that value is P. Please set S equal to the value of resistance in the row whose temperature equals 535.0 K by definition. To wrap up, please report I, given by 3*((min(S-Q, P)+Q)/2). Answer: 3.03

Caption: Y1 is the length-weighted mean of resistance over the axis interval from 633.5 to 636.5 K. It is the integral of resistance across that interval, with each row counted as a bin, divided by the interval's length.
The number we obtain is 1.46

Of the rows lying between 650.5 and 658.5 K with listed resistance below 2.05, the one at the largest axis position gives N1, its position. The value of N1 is 658.0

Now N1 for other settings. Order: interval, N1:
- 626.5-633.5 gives 633.0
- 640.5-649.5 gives 649.0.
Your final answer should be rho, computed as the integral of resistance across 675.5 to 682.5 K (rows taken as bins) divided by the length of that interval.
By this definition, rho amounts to 2.1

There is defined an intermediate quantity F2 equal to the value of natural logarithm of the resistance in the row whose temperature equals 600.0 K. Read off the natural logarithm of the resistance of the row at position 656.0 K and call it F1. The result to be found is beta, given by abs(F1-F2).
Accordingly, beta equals 0.15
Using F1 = 0.61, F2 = 0.761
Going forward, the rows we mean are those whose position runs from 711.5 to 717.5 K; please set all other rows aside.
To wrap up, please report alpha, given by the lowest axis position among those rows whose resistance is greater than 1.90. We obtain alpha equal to 712.0 K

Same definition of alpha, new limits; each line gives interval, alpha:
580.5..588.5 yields 581.0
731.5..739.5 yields 733.0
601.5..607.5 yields 602.0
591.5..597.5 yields 592.0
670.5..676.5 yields 671.0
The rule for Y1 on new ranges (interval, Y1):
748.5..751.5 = 1.57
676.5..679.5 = 2.02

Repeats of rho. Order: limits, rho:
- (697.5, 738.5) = 1.9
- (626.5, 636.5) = 1.4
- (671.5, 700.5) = 2.1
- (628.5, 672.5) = 1.8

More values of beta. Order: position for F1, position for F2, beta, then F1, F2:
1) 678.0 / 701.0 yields 0.03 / 0.67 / 0.703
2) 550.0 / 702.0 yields 0.00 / 0.69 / 0.693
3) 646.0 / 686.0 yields 0.07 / 0.69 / 0.761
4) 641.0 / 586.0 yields 0.22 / 0.55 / 0.775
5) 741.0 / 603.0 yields 0.29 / 0.43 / 0.723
